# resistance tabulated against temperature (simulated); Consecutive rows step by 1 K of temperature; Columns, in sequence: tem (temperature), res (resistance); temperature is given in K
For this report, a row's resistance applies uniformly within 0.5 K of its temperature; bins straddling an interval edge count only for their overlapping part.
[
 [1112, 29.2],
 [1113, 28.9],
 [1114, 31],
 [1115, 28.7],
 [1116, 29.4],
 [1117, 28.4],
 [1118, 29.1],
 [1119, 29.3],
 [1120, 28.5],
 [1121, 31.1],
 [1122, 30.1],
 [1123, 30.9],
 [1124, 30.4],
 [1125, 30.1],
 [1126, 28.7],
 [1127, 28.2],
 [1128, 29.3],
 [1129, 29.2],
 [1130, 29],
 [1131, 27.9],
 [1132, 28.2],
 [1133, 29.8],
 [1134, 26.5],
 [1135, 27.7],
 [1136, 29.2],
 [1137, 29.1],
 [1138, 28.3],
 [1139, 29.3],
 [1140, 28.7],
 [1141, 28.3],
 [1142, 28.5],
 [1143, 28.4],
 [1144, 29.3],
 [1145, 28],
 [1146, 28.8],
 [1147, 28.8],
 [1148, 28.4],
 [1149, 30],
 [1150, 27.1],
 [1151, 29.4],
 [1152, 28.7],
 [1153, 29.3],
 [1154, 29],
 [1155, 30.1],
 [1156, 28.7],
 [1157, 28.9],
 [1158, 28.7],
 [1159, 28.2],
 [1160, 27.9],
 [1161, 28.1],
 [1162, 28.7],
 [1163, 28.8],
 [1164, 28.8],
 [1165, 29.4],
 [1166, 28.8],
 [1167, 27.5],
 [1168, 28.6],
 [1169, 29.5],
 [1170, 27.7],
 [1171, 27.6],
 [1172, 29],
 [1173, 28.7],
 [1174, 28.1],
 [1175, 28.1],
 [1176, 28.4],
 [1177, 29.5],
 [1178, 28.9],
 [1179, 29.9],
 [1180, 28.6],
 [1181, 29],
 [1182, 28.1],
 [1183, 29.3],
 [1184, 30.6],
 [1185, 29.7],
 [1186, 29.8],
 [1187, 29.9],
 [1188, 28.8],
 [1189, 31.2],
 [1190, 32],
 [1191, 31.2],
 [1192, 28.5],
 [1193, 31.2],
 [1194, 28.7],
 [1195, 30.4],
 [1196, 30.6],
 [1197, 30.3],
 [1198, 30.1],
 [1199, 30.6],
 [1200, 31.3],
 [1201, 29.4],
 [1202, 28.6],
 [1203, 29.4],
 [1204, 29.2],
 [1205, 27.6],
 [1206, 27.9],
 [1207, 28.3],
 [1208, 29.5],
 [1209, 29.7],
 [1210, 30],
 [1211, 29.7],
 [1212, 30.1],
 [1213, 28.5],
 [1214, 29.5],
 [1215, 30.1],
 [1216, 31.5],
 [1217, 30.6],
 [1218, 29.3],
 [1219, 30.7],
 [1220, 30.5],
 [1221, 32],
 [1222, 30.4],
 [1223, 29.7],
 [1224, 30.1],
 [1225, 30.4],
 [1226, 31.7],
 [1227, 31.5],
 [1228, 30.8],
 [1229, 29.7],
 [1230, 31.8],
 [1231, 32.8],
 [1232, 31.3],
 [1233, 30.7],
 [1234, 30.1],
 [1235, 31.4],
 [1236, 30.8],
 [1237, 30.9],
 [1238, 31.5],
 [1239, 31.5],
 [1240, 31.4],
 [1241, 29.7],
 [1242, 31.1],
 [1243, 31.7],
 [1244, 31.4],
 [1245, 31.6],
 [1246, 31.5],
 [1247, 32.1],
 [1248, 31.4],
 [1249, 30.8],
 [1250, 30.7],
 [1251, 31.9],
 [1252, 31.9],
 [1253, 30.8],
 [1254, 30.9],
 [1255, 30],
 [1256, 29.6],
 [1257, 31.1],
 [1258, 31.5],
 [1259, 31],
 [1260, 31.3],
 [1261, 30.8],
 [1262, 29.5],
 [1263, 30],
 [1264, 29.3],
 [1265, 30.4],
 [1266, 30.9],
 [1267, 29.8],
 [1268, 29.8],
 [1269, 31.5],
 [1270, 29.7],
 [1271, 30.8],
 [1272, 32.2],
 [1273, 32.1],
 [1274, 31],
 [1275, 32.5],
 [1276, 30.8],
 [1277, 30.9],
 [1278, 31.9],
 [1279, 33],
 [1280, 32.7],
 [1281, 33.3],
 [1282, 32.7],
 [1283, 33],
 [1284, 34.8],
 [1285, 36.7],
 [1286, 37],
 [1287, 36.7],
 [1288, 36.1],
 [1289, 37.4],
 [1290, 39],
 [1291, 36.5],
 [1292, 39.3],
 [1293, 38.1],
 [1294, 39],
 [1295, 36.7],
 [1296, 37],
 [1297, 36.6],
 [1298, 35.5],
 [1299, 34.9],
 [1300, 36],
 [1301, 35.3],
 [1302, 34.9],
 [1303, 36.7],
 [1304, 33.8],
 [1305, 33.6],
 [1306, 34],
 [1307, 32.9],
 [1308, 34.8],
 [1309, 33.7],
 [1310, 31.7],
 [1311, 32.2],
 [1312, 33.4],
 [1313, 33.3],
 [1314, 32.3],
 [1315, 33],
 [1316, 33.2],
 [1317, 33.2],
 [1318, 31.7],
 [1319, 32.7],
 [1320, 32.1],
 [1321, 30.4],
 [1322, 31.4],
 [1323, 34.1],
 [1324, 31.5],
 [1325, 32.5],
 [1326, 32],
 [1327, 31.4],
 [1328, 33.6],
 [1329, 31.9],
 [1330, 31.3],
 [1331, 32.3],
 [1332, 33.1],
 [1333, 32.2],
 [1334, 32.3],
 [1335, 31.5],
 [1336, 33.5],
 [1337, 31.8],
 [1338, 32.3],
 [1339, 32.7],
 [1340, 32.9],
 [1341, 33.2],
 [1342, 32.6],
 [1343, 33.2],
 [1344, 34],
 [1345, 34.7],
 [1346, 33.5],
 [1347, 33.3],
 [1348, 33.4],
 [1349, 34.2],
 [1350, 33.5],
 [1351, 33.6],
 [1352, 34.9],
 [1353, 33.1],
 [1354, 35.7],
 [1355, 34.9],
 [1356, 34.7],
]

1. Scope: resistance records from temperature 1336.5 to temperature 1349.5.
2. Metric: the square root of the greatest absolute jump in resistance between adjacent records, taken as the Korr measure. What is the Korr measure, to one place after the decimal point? 1.1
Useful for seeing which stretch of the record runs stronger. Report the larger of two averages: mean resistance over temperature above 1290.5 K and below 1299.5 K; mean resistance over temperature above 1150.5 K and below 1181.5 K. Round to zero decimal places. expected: 37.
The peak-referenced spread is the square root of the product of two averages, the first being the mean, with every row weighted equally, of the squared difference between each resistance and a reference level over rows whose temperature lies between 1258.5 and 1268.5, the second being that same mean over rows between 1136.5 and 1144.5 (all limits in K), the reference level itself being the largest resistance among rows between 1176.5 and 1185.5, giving 1.4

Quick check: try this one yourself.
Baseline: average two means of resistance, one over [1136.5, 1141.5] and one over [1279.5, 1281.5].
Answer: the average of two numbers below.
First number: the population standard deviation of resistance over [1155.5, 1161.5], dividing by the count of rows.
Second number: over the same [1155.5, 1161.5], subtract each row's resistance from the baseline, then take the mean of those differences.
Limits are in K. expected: 1.4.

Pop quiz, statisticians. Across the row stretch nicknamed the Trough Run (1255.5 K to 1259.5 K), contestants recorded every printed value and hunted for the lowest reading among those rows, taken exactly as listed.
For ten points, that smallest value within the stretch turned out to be 29.6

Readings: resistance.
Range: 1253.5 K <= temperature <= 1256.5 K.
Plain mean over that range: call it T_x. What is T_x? 30.2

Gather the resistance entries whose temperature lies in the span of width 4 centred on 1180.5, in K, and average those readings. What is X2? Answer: 28.9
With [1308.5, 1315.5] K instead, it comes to 32.8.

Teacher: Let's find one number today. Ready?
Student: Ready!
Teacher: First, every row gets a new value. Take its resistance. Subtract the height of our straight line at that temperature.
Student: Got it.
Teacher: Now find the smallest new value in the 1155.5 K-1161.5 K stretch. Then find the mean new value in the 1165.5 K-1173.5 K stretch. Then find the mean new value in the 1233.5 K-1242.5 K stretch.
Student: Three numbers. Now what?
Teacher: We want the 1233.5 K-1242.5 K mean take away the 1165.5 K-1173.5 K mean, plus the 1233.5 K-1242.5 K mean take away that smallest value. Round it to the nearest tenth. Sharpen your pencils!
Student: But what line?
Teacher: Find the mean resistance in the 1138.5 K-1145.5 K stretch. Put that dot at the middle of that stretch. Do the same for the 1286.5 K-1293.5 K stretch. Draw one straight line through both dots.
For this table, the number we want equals -3.3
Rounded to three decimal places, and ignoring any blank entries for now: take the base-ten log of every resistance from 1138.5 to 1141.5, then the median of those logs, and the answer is 1.458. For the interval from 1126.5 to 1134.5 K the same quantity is 1.456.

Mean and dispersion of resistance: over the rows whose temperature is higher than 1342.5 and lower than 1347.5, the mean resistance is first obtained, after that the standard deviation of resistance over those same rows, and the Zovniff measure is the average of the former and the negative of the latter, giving 16.6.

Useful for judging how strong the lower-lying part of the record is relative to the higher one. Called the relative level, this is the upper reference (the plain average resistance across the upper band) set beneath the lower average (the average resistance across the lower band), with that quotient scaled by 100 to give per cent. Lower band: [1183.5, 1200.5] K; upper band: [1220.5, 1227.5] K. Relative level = 98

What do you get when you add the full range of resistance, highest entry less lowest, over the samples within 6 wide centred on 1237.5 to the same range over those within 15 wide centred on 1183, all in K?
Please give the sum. 4.6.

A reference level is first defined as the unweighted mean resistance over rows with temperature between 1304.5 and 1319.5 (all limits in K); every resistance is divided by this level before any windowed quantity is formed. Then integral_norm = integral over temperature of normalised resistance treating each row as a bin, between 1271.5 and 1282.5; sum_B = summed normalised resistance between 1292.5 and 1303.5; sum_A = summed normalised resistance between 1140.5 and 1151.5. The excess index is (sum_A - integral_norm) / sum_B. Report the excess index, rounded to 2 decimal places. -0.10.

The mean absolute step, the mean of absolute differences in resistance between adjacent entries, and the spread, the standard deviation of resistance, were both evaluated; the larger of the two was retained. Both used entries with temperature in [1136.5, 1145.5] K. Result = 0.7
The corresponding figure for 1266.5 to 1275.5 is 1.1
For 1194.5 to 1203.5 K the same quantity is 0.8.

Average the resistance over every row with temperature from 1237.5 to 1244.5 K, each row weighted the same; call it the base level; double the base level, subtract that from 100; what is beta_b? 38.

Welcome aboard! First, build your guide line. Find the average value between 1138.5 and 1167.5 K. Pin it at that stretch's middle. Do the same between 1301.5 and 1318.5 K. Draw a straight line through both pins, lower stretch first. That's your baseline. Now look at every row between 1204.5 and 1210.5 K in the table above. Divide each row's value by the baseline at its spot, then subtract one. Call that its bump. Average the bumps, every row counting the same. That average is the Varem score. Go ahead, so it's -0.050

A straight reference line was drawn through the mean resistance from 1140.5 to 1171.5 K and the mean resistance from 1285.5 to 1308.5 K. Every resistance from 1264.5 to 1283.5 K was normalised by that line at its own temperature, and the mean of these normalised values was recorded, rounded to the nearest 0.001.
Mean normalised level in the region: 0.902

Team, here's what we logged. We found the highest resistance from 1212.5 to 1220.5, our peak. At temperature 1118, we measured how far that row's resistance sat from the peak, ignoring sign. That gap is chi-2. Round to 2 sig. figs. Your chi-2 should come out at 2.4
